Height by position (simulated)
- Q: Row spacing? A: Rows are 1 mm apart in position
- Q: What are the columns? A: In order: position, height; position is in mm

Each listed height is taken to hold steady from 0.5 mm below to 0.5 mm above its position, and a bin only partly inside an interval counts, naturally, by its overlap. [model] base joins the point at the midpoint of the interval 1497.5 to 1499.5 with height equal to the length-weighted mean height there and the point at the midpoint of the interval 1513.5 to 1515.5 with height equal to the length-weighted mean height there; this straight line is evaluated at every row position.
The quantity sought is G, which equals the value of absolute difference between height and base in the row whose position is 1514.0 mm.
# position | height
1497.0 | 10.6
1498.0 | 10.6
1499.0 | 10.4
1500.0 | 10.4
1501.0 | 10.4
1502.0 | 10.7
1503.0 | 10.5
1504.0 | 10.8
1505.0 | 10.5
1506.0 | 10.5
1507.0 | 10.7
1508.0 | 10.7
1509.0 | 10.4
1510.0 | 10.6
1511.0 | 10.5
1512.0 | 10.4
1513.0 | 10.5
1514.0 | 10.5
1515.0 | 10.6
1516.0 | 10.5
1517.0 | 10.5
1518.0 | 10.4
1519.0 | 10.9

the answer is 0.05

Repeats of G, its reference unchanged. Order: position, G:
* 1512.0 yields 0.14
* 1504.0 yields 0.28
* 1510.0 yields 0.06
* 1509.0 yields 0.13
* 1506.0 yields 0.02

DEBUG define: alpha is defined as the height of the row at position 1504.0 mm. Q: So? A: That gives 10.8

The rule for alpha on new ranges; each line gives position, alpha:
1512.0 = 10.4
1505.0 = 10.5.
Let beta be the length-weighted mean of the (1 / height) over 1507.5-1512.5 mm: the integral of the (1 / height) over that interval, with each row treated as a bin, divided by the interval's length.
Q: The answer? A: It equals 0.0951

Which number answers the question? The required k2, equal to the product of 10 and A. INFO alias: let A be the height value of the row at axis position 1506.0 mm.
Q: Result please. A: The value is 105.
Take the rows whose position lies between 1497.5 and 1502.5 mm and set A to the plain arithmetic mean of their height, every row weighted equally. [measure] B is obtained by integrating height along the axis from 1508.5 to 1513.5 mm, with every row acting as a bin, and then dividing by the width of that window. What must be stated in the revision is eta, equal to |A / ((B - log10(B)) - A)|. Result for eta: 10.09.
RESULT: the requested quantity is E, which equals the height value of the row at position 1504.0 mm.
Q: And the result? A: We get 10.8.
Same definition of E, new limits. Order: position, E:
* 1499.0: 10.4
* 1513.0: 10.5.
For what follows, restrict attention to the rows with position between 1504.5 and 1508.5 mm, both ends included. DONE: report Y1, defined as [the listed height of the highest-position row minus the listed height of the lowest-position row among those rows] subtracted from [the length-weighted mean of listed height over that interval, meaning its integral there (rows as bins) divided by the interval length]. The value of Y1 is 10.40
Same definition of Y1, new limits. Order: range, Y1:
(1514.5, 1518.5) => 10.70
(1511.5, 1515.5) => 10.30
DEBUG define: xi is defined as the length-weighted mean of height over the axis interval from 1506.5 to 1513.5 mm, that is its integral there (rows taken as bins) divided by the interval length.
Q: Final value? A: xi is 10.5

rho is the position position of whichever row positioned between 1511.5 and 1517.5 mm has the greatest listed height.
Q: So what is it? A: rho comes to 1515.0 mm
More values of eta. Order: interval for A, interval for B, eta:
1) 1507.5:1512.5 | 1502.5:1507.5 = 11.13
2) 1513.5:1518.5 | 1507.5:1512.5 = 10.48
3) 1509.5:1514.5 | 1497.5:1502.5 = 10.28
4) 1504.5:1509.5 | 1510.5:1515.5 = 9.77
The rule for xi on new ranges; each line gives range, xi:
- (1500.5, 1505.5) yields 10.6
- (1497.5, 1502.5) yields 10.5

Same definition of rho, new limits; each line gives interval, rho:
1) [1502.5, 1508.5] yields 1504.0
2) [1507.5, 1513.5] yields 1508.0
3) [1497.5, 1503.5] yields 1502.0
